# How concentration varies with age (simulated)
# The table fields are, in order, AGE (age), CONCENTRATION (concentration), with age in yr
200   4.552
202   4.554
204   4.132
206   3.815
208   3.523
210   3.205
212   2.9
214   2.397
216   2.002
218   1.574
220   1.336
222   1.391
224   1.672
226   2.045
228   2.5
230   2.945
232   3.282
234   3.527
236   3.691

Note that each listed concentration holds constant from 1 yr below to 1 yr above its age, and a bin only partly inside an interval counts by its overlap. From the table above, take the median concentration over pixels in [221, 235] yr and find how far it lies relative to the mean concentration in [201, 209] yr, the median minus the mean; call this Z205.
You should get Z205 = -1.5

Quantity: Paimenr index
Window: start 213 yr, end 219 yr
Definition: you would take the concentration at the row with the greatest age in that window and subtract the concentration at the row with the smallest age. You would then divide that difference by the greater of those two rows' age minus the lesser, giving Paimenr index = -0.21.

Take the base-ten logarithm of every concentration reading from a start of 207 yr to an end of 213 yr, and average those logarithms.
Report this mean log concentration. 0.51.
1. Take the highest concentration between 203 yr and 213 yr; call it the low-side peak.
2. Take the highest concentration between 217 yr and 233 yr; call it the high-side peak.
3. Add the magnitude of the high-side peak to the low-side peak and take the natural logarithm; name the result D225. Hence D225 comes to 2.00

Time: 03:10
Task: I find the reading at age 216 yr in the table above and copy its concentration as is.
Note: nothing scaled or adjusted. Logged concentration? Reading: 2.002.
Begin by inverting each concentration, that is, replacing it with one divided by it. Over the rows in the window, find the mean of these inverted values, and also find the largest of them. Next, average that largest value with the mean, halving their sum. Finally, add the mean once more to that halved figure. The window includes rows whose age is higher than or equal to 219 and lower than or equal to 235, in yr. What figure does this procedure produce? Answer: 1.10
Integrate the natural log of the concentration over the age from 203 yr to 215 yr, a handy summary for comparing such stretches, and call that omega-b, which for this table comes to 14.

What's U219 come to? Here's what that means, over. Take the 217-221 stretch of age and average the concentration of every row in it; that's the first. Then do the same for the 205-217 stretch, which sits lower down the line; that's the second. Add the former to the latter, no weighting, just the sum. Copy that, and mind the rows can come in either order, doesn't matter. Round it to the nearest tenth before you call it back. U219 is 4.4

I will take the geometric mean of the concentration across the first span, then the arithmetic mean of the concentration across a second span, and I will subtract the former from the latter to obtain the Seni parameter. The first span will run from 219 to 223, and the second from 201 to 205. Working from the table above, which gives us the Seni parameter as 3.0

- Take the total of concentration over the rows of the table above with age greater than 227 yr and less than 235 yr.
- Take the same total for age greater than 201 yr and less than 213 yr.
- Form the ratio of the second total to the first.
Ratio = 1.8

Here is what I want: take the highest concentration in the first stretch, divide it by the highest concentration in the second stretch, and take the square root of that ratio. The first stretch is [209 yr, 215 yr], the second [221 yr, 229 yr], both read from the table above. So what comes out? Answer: 1.13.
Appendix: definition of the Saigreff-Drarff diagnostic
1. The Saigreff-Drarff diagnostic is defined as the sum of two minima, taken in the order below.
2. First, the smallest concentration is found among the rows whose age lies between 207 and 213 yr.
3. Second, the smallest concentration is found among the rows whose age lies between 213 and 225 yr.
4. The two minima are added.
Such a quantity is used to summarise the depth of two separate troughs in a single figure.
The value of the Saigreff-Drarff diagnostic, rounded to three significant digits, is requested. 4.24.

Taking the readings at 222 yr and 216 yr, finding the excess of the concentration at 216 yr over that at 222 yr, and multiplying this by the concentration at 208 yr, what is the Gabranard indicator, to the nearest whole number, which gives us 2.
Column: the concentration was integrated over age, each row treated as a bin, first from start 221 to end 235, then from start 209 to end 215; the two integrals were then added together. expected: 52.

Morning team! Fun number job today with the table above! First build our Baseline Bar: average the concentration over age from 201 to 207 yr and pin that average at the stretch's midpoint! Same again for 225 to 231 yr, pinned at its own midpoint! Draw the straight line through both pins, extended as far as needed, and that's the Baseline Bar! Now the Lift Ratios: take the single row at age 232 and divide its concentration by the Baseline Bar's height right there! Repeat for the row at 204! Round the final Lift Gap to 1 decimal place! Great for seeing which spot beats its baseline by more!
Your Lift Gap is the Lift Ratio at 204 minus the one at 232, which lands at -0.5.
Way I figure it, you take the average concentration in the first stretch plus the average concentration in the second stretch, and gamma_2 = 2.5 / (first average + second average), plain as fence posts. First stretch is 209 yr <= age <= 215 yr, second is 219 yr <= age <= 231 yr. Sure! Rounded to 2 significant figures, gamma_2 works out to 0.52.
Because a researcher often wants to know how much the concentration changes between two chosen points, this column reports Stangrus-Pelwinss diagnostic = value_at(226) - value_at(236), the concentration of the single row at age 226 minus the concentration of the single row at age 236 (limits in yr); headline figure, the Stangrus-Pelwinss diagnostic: -1.6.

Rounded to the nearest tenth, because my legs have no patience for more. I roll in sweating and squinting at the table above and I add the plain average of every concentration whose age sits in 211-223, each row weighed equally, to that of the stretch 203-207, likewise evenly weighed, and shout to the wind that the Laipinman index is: 5.9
